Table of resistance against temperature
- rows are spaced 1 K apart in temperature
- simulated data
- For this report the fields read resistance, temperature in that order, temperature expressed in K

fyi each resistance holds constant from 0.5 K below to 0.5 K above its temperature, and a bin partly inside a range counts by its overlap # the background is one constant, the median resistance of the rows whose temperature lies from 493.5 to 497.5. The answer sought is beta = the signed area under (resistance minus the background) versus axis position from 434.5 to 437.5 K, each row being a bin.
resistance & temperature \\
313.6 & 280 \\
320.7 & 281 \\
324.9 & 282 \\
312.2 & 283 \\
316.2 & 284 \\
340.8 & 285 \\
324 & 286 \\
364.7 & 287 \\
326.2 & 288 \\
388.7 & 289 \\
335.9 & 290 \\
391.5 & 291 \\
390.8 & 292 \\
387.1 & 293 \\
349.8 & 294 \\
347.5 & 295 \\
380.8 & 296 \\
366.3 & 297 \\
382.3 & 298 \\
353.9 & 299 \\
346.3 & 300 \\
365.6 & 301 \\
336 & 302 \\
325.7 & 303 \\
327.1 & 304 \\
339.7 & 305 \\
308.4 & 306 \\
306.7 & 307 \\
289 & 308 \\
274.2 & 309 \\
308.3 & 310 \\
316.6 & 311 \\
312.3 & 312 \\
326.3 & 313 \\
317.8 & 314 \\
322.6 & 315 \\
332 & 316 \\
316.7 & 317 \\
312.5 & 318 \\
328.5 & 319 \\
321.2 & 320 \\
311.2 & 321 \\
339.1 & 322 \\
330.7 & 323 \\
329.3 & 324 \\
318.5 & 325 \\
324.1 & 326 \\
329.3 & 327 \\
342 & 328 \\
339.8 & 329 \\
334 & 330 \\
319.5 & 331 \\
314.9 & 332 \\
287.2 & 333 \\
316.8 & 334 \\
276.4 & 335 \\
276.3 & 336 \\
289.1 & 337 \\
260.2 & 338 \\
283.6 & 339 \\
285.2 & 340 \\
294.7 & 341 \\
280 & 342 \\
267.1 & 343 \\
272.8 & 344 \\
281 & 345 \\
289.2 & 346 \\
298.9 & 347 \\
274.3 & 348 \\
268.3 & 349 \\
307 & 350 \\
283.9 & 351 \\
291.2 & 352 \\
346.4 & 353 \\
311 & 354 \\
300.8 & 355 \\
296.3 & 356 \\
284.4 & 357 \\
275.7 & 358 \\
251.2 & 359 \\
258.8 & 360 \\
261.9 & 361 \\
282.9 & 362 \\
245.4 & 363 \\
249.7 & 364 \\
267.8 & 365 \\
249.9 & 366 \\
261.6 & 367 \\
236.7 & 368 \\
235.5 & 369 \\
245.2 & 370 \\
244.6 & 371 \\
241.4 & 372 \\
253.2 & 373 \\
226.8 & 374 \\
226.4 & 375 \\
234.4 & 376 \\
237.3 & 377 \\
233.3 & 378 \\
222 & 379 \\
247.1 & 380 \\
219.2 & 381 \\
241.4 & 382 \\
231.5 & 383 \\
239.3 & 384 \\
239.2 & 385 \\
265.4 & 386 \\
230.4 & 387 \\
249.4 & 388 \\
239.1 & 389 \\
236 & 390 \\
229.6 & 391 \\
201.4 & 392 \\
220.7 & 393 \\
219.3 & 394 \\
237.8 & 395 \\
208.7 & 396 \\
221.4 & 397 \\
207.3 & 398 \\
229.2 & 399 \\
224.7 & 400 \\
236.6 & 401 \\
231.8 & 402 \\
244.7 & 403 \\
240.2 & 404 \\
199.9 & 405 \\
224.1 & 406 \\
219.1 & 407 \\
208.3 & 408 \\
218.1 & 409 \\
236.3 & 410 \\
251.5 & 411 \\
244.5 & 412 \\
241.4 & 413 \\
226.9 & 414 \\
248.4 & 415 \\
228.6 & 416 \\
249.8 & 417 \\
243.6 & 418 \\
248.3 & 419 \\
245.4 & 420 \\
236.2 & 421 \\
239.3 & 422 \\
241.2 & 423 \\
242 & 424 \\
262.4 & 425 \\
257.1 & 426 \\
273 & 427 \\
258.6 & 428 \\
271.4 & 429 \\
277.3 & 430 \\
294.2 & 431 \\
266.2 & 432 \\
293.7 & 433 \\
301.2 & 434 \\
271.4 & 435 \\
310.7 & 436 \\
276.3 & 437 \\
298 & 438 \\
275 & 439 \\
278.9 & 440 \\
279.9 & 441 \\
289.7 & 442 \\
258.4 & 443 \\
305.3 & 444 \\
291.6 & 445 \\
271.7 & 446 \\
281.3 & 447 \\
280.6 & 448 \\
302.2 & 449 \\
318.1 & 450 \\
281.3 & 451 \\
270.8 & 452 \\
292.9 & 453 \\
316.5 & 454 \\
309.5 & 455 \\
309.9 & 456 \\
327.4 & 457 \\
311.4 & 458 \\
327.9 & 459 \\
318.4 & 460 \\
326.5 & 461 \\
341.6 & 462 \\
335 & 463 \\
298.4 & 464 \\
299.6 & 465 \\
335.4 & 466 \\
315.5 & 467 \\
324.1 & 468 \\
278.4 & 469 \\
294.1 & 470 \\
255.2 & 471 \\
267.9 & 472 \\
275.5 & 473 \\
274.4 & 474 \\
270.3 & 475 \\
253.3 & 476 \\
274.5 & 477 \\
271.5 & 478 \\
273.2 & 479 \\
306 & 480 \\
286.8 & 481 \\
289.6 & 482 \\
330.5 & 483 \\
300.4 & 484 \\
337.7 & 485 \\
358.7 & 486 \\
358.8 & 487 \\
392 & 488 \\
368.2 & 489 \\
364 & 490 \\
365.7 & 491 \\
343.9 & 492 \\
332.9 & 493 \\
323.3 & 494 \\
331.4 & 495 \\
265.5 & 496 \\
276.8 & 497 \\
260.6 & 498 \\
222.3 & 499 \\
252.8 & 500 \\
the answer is -42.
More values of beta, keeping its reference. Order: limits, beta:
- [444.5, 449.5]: -73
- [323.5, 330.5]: 217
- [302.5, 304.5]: 53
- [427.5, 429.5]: -70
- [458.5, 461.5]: 73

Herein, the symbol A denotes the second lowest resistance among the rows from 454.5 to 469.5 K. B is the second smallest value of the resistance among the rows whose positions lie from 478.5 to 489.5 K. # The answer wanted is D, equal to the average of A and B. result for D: 293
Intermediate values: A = 298.4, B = 286.8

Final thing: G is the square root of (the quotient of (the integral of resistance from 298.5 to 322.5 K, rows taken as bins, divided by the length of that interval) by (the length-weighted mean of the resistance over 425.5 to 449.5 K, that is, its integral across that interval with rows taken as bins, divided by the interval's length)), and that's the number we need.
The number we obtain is 1.07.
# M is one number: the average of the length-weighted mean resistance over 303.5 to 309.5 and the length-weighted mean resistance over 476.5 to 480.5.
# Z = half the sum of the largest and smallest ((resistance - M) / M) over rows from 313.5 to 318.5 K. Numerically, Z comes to 0.09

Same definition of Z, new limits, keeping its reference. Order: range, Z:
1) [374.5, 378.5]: -0.21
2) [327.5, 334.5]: 0.07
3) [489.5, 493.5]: 0.19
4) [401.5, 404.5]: -0.19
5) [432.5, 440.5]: -0.01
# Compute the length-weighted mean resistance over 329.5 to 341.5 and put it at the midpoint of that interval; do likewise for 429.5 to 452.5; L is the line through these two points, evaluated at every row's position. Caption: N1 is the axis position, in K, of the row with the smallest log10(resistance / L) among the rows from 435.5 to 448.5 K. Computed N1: 443 K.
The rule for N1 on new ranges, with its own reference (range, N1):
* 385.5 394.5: 392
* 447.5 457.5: 452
